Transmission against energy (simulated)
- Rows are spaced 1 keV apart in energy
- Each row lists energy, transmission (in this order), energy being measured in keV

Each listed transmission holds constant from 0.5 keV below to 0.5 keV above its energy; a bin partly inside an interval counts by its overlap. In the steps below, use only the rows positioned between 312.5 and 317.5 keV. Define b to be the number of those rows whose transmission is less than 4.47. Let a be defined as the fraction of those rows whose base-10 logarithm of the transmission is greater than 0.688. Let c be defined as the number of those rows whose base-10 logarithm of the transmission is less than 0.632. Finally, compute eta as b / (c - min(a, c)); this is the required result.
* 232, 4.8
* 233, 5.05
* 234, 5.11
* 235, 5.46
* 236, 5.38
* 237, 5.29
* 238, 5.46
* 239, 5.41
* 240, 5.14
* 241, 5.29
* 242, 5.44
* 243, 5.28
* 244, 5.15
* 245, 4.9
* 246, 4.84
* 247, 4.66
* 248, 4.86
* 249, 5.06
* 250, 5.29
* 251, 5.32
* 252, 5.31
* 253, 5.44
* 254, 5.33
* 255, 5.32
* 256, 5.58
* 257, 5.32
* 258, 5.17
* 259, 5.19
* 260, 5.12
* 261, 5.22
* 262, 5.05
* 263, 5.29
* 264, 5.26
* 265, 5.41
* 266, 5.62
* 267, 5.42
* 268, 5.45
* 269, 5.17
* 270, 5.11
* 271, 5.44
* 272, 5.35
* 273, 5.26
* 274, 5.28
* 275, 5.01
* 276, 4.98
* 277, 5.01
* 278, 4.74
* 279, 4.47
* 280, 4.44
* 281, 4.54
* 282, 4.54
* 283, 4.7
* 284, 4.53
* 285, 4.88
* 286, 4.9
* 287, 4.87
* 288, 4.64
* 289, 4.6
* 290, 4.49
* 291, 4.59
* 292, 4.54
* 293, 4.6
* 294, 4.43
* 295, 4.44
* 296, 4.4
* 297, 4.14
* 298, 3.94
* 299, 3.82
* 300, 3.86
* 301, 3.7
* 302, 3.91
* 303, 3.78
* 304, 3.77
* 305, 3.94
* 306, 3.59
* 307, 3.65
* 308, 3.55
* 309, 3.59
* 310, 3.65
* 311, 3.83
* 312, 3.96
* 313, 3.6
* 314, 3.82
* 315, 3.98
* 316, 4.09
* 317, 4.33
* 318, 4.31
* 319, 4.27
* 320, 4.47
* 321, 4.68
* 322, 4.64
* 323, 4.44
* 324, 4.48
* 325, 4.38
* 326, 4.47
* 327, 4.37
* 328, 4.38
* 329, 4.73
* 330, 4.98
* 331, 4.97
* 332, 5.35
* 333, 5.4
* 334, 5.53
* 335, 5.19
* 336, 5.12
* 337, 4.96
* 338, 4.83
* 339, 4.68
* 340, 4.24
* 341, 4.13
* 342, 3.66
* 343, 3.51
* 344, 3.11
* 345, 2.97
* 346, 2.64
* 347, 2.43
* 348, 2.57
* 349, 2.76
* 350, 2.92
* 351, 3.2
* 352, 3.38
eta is 1.25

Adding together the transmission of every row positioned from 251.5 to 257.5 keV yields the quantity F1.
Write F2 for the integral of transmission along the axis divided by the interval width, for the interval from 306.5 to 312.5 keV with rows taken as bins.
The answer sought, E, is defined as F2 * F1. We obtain 120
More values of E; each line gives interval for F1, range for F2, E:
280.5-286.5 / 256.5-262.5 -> 145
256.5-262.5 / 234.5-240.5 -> 166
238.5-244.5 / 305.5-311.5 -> 116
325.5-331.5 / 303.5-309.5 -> 103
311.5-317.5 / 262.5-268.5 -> 129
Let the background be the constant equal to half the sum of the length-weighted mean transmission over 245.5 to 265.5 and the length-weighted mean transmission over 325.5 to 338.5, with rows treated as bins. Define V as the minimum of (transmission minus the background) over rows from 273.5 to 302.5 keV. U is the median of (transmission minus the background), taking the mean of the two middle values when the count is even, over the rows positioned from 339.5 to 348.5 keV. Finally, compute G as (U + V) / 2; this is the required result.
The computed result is -1.7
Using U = -2.0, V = -1.4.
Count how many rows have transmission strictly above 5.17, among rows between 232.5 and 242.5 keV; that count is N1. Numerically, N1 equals 7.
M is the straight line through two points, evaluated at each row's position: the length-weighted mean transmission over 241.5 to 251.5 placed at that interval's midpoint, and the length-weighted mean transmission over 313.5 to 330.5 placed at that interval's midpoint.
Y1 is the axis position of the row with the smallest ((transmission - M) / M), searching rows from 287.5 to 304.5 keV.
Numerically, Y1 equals 301 keV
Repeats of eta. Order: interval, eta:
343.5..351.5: 1.00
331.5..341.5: 1.43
